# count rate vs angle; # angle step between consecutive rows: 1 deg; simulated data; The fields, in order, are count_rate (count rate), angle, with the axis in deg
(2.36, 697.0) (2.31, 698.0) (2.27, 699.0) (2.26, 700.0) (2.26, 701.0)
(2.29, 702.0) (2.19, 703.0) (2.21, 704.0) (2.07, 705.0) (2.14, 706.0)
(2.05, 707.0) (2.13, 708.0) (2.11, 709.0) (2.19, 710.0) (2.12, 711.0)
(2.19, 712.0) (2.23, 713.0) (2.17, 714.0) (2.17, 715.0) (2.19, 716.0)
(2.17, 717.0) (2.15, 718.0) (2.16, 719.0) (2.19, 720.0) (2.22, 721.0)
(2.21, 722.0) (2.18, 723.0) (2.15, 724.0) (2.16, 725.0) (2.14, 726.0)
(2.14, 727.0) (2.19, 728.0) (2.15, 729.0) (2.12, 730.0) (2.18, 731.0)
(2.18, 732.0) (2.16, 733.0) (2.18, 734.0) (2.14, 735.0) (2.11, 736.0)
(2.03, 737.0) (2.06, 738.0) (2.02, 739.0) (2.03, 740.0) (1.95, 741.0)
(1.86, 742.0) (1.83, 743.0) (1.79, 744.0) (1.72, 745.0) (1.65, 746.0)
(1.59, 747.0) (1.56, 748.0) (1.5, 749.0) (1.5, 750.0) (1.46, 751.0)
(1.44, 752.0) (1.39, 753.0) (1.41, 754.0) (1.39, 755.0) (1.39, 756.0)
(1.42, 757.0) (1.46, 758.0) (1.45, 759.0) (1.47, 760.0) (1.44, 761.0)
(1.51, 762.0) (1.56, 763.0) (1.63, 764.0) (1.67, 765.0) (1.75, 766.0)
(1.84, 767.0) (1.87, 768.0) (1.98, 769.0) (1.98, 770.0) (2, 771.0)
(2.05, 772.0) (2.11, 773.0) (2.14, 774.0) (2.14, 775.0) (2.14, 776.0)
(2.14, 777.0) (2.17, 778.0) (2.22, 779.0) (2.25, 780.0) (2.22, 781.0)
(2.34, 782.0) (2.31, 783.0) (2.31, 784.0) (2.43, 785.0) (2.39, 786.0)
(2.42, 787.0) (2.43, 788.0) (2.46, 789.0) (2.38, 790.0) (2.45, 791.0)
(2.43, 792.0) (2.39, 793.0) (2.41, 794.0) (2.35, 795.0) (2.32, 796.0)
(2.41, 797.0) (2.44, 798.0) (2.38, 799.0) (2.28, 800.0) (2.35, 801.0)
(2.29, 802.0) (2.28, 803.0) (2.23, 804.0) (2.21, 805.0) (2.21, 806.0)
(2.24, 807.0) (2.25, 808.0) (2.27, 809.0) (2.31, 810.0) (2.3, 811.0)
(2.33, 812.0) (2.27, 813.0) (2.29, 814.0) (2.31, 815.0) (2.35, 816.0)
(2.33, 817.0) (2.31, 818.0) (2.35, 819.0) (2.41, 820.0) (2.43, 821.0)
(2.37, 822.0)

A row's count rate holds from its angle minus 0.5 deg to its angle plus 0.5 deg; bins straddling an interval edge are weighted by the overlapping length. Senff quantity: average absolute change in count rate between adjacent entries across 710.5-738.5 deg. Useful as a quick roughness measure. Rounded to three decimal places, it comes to 0.030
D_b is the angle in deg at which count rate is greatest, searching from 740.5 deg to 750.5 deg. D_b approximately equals 741.0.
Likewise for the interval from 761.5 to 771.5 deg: 771.0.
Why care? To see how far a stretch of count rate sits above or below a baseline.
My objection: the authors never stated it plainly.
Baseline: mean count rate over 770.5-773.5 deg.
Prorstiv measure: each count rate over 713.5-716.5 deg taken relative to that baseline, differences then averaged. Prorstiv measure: 0.12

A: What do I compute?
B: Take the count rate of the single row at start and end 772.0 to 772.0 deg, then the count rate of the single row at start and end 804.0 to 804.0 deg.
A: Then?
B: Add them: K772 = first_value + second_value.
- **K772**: 4.28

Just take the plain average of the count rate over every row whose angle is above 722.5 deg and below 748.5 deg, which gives 2.01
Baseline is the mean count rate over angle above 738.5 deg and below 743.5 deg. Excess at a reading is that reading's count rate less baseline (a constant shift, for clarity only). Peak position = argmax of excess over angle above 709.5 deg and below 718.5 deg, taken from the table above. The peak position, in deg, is 713.0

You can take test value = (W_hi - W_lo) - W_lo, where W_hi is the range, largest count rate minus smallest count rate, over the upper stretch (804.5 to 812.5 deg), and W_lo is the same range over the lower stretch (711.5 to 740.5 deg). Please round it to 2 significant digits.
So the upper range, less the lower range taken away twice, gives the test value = -0.30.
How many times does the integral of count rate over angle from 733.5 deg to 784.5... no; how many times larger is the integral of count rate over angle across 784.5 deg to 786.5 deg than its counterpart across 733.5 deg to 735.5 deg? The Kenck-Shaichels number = 1.12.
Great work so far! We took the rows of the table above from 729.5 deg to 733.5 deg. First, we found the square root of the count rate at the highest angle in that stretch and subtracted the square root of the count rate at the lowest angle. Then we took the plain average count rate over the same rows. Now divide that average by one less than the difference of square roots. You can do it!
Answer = -2.19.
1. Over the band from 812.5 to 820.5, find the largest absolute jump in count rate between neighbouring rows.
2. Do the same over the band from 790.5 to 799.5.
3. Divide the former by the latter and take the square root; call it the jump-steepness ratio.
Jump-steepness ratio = 0.82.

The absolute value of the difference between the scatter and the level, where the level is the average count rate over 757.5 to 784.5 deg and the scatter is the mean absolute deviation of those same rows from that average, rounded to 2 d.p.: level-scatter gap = 1.67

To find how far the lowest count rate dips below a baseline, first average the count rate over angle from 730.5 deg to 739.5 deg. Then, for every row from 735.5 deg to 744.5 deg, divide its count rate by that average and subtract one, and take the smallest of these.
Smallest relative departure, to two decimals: -0.15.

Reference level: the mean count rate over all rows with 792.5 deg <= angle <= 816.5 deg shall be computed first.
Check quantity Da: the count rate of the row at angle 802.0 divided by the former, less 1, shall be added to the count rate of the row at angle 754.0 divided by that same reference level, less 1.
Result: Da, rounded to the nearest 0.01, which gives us -0.40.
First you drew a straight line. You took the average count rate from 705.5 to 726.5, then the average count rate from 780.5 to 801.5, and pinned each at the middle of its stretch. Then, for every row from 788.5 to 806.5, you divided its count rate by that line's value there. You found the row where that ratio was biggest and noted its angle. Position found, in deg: 789.0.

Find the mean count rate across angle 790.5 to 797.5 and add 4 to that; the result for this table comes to 6.39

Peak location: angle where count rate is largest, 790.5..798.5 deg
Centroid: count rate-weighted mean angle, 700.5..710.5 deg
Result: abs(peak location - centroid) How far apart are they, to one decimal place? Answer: 85.6 deg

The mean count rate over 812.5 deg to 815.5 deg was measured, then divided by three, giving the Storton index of 0.76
